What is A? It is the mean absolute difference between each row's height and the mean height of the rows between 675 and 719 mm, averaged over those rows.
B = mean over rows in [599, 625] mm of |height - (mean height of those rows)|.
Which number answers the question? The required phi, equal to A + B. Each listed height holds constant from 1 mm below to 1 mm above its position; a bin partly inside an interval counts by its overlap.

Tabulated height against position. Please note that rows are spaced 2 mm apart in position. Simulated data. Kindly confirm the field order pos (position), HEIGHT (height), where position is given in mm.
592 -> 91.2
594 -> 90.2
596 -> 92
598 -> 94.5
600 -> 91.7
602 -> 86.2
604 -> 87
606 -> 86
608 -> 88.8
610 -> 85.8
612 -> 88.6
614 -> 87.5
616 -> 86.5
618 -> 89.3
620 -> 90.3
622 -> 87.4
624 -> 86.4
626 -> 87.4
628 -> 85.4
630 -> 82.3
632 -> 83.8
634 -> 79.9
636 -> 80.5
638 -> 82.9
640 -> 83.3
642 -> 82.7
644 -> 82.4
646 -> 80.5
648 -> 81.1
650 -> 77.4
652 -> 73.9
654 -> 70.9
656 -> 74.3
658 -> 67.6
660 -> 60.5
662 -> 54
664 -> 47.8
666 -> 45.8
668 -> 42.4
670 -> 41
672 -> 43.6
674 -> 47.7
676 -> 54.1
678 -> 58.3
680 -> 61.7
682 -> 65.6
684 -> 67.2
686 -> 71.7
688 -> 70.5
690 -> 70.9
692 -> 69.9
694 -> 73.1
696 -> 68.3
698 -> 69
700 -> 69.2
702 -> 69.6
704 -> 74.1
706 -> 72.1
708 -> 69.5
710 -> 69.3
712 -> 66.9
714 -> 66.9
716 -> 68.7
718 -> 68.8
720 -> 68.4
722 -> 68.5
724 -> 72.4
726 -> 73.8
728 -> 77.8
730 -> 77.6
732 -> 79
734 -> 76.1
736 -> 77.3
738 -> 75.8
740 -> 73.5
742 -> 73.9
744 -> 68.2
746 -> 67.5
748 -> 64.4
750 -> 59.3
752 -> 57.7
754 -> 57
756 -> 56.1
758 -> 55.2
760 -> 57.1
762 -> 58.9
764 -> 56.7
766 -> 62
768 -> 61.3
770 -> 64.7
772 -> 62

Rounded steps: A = 3.2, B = 1.5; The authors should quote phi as 5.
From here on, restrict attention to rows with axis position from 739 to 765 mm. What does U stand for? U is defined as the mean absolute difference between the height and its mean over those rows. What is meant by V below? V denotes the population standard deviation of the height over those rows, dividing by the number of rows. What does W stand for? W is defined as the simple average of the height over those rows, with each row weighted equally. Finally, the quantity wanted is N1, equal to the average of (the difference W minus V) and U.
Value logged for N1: 31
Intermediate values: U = 6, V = 6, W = 62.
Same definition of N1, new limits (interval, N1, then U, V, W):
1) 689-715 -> 35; 2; 2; 70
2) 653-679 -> 26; 9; 11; 54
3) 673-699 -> 32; 6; 7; 65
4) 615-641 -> 42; 3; 3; 85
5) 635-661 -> 38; 6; 7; 77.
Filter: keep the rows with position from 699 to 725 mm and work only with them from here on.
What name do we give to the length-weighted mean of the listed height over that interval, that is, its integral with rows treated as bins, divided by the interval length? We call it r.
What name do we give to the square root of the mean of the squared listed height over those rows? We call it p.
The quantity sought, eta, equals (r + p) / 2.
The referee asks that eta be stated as 70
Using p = 70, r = 70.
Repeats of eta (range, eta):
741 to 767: 61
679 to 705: 69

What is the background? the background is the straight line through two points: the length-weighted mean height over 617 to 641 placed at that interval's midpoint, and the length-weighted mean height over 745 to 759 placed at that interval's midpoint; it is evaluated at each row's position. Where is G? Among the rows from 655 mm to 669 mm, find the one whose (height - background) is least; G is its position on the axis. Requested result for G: 668 mm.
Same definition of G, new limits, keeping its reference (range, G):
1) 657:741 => 670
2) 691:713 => 696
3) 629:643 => 634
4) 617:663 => 662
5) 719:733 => 720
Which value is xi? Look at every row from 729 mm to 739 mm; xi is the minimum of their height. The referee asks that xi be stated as 75.8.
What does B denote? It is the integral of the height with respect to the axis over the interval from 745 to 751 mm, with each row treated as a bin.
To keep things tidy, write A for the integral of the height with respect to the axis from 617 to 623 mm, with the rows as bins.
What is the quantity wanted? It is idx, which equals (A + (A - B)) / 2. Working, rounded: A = 534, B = 382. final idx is 343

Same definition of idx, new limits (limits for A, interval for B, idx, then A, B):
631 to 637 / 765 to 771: 300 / 488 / 376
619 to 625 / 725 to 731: 299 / 528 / 458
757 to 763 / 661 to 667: 195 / 342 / 295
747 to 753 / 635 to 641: 116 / 363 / 493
